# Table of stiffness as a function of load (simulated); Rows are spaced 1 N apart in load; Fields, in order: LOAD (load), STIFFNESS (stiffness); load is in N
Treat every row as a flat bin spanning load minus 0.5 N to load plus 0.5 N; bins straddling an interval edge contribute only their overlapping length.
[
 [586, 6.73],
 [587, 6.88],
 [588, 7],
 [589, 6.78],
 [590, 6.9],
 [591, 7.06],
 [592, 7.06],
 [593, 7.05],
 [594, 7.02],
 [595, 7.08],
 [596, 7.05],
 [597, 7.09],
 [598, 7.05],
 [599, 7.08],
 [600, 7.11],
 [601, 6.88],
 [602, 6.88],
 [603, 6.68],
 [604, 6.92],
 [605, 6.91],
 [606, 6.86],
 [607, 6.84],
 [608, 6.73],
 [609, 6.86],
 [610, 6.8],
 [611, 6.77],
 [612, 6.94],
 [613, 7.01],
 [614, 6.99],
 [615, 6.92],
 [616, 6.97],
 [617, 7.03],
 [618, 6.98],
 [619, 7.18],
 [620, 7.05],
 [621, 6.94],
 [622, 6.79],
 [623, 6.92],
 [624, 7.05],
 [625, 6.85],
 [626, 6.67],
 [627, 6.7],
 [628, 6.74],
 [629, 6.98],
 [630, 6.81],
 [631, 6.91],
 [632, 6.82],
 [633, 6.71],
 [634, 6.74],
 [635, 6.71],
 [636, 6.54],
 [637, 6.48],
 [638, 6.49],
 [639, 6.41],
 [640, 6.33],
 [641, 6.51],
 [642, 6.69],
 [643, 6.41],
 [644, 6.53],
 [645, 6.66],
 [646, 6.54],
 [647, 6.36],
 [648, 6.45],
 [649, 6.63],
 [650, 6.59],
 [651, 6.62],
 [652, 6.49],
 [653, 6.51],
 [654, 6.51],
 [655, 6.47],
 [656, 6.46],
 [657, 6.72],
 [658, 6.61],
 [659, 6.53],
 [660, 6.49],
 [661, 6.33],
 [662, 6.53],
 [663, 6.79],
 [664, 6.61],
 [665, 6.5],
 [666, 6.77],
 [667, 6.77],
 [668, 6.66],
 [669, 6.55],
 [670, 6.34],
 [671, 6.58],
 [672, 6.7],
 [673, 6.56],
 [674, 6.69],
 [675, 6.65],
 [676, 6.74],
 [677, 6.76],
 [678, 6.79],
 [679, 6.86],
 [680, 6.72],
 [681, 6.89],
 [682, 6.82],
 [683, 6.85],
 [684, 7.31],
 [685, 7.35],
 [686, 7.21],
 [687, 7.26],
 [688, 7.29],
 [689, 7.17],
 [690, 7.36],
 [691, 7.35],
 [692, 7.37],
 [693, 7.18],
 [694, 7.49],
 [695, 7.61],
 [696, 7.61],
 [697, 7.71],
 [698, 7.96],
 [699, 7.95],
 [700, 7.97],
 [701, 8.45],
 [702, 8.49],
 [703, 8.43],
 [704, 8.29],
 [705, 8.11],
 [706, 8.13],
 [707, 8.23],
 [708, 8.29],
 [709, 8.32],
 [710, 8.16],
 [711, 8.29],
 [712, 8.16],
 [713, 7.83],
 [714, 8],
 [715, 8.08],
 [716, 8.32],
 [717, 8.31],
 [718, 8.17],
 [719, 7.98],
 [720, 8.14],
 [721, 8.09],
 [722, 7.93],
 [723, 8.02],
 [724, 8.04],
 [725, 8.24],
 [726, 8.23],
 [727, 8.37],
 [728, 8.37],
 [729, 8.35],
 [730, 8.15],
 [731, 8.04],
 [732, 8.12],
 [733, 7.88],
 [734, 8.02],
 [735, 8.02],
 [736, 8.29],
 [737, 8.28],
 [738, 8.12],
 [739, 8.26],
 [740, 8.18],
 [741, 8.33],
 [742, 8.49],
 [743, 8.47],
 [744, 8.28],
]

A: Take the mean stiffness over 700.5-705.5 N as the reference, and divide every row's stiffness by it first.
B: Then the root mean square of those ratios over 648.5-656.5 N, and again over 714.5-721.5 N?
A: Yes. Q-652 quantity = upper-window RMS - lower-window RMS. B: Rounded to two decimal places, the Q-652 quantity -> 0.19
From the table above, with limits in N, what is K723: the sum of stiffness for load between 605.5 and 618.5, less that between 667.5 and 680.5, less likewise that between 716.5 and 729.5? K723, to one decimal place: -103.1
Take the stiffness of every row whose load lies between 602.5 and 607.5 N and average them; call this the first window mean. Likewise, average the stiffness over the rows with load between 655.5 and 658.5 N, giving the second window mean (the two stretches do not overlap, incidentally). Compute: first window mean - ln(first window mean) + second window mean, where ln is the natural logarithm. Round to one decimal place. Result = 11.5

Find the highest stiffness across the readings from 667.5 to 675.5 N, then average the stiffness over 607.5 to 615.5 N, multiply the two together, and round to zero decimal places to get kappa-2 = 46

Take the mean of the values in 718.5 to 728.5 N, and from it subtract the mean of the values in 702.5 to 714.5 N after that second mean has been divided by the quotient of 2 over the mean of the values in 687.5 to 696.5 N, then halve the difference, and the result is -11.0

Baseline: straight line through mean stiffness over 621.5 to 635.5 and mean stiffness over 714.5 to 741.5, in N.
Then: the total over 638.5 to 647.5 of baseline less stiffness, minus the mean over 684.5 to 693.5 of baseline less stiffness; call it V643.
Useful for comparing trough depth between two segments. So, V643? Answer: 4.3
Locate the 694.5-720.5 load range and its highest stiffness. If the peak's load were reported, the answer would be 702 N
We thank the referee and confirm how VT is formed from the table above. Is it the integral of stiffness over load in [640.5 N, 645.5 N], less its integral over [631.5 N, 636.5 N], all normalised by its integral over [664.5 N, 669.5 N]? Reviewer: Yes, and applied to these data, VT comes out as -0.022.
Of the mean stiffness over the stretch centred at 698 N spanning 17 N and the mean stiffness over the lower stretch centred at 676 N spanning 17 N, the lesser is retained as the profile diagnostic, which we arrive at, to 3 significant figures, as 6.73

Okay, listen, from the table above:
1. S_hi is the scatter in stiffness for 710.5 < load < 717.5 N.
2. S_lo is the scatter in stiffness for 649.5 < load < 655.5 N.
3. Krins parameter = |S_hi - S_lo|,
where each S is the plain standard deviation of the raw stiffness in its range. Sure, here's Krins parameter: 0.12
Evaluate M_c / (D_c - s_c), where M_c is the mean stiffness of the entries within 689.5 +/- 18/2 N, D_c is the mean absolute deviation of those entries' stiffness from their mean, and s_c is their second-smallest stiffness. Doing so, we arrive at -1.103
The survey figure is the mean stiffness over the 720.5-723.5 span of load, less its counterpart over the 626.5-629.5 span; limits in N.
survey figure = 1.2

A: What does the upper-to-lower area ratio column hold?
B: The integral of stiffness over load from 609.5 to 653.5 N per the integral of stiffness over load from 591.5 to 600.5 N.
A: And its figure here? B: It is 4.7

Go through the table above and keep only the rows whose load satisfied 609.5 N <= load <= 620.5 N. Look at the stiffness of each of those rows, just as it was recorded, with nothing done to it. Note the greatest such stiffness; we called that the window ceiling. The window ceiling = 7.18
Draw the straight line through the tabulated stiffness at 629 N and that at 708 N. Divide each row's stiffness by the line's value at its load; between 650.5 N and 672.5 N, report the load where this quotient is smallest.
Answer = 670 N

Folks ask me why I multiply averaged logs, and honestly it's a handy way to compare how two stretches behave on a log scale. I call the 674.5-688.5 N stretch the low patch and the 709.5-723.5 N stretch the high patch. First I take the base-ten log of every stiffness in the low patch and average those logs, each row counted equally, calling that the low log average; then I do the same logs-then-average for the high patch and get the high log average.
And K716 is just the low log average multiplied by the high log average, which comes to 0.766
